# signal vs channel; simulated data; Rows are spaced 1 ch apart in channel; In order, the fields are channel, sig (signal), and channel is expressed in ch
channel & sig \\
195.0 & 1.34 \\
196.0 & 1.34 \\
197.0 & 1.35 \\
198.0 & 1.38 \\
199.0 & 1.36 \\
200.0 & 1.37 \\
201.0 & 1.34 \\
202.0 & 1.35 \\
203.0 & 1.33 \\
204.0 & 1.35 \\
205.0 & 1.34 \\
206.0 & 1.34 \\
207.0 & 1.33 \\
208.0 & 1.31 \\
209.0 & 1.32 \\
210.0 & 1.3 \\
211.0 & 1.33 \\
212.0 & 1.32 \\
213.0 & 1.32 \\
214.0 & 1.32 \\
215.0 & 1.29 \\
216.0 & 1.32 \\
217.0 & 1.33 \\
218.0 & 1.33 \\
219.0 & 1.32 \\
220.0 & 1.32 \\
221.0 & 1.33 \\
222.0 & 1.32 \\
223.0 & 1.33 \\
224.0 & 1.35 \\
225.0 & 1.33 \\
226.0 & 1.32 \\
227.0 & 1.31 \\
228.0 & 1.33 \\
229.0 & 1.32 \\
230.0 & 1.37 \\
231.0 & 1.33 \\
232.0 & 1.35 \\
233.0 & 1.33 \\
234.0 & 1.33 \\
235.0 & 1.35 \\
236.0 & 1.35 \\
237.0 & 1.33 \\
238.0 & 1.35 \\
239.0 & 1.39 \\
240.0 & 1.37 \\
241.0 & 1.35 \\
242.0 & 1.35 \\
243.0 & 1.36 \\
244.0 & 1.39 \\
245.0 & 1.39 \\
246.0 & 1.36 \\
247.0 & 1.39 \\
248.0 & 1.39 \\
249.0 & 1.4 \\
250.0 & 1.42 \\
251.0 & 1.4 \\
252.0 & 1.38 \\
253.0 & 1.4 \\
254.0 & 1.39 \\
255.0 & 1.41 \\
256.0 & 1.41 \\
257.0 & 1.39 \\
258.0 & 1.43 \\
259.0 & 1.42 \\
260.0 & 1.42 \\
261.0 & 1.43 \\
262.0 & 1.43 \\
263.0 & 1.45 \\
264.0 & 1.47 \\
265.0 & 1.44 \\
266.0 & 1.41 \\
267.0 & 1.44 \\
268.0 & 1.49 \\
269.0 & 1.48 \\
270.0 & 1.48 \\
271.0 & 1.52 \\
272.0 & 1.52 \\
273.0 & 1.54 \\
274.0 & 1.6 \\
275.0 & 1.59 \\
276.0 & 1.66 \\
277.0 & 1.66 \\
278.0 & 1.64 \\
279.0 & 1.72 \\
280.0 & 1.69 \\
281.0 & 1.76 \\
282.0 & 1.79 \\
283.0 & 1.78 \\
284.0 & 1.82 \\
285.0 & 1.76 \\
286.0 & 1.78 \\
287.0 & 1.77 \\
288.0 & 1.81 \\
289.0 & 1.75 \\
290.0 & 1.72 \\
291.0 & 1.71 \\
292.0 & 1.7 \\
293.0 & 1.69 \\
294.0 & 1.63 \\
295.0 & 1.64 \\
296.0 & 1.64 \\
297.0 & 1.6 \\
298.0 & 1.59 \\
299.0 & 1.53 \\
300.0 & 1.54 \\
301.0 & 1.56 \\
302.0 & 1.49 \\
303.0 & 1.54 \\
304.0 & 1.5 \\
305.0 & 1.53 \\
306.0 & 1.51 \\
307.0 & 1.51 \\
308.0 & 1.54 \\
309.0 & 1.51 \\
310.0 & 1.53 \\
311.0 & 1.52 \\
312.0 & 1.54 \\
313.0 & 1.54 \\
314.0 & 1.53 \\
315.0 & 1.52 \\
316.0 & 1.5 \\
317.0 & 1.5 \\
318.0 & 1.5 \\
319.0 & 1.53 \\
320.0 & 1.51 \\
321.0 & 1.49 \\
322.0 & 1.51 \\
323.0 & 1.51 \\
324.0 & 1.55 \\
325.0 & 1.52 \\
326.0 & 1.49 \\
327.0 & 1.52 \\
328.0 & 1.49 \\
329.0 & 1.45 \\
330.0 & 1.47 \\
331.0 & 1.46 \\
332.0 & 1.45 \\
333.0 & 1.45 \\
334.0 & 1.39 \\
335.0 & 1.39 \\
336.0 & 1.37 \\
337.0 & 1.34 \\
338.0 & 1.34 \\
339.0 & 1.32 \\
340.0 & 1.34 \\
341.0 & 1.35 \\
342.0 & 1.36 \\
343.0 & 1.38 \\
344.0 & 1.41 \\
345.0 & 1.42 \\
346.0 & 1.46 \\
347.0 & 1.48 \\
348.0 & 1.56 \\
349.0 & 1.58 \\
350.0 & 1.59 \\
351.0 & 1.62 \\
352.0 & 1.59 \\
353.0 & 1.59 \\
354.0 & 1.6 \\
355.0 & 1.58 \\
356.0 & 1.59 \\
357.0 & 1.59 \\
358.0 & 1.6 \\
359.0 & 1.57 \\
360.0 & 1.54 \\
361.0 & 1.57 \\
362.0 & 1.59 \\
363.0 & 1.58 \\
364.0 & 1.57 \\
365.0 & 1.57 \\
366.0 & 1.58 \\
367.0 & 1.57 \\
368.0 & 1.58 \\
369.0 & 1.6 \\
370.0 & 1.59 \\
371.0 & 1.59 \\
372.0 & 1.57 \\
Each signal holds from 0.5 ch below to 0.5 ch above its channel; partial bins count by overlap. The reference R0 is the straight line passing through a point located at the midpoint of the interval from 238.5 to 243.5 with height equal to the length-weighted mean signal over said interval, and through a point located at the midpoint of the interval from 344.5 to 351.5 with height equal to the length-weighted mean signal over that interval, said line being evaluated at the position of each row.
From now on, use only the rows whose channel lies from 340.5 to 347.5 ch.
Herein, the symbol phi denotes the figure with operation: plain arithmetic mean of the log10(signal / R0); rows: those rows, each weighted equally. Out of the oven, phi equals -0.034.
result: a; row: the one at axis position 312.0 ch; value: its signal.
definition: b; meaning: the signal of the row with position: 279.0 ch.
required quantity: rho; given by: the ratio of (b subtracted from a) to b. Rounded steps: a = 1.54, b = 1.72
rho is -0.10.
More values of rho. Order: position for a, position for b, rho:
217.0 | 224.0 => -0.01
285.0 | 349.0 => 0.11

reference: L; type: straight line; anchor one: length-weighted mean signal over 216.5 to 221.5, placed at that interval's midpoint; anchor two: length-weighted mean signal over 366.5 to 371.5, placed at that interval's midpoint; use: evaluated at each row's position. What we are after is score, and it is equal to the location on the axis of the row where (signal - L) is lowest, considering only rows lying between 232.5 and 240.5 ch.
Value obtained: 237.0 ch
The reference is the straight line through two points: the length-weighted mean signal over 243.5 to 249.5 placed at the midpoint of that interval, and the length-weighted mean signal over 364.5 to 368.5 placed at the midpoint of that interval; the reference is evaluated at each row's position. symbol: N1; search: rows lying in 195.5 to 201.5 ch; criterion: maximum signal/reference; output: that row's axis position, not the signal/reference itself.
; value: 198.0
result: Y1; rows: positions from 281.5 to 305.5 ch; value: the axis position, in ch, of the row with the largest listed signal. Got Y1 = 284.0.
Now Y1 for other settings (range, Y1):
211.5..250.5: 250.0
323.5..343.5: 324.0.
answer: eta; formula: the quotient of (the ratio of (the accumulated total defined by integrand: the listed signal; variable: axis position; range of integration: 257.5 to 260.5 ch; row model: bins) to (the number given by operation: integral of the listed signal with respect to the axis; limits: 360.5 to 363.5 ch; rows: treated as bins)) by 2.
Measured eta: 0.45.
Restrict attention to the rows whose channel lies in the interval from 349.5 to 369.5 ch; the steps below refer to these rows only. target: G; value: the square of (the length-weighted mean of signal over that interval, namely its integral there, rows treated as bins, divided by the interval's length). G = 2.51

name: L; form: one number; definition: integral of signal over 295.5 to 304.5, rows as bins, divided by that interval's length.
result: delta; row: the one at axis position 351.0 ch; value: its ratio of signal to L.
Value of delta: 1.04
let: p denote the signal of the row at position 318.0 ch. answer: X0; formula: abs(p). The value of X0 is 1.50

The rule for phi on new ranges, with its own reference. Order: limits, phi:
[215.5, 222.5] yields -0.002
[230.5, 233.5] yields -0.004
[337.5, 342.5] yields -0.053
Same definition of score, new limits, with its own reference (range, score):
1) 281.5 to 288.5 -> 285.0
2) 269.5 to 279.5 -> 270.0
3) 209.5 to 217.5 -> 215.0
